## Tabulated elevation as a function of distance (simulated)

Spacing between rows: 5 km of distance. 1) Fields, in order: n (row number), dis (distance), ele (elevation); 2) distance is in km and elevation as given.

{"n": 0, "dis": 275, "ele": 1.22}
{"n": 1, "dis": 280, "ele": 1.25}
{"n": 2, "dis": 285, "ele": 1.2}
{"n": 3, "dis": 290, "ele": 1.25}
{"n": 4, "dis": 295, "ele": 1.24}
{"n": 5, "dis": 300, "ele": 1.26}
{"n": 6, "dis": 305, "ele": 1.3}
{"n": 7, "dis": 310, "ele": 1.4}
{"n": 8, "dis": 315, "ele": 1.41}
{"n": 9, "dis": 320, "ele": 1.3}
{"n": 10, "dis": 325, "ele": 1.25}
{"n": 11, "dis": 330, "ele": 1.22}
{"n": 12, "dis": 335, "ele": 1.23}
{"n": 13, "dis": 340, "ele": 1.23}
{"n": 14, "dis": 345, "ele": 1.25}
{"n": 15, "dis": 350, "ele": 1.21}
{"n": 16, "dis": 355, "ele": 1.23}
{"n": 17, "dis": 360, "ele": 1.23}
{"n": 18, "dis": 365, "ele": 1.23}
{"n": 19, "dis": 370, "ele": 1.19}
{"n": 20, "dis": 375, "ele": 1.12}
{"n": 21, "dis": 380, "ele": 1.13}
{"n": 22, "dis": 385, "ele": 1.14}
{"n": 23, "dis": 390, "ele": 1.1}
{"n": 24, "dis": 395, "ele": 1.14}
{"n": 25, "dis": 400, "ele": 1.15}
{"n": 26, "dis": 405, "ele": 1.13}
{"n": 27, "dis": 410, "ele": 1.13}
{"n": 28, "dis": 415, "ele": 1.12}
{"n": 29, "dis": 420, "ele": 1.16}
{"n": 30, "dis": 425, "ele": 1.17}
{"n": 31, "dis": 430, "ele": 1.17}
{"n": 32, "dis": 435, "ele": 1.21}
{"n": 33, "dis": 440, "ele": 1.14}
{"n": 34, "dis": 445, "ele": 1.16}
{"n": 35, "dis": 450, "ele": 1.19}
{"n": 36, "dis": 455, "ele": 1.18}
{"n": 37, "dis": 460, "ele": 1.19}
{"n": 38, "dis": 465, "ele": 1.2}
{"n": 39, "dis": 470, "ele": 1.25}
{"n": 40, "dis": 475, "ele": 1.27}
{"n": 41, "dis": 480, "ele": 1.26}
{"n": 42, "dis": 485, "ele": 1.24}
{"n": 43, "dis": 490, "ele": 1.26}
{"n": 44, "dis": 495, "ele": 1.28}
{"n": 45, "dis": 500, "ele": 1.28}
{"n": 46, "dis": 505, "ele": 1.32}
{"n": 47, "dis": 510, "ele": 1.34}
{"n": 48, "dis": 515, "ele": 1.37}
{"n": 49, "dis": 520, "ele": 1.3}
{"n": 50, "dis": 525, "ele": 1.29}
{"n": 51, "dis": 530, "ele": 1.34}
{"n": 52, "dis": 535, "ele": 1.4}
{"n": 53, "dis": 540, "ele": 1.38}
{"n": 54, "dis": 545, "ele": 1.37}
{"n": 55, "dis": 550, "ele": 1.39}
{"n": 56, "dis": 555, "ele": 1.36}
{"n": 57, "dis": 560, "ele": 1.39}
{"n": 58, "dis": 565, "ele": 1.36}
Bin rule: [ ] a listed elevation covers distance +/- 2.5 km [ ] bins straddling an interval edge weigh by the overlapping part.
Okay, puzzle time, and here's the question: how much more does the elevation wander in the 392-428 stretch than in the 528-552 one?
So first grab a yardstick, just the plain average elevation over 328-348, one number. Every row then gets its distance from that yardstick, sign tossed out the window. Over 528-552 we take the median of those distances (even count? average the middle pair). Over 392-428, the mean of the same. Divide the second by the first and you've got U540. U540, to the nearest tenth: 0.6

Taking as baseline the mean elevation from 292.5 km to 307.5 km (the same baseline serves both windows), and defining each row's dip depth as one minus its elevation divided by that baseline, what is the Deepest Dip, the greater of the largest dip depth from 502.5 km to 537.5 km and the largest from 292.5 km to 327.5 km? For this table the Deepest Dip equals 0.02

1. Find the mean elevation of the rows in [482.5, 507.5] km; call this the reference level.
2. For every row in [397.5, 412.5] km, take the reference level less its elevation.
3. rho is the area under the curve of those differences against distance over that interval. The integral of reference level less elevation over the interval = 2.1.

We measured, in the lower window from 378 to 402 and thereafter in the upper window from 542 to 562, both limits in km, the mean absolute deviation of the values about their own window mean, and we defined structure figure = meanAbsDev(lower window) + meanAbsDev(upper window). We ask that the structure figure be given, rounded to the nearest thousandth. 0.026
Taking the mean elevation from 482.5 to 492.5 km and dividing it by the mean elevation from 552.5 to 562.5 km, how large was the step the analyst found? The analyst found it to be 0.91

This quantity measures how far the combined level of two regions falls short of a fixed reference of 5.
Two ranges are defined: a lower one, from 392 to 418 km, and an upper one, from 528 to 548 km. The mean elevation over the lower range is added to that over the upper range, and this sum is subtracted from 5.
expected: 2.49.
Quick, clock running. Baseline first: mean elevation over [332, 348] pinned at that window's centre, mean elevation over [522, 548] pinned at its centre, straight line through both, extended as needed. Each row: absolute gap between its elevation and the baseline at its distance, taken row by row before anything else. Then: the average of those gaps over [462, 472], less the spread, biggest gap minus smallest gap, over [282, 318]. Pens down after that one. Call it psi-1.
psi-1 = -0.10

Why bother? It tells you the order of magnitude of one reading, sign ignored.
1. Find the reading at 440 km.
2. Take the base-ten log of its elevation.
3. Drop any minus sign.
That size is 0.057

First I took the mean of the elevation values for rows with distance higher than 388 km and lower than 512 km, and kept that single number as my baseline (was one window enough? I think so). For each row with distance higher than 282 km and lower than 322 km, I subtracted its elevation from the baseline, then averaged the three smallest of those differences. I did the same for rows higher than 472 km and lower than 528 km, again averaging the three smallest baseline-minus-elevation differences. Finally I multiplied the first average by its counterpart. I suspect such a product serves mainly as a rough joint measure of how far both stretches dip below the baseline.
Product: 0.024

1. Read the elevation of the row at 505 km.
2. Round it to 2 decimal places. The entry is 1.32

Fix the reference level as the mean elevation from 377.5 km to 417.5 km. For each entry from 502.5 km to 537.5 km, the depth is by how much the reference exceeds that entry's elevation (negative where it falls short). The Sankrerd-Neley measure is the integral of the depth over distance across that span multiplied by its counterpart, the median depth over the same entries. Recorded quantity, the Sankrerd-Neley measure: 1.5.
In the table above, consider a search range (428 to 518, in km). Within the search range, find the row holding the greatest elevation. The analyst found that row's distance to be 515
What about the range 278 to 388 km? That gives 315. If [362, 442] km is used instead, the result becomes 365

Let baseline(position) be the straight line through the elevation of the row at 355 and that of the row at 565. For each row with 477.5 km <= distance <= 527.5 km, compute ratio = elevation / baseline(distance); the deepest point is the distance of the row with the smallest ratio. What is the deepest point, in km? 485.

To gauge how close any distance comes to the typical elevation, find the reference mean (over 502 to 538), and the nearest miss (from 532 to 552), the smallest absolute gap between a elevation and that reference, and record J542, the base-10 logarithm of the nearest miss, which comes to -1.48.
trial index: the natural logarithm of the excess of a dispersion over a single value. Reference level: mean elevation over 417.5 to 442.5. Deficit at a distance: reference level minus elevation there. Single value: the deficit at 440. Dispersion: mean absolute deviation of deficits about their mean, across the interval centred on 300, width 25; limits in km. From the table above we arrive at -4.0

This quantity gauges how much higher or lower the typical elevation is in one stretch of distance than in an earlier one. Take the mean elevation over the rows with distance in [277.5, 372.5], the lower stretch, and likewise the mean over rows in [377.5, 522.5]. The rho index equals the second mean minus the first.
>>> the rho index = -0.051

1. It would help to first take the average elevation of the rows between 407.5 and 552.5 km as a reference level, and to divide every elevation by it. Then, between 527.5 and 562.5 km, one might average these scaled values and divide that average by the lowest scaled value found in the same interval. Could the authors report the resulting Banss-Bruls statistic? 1.027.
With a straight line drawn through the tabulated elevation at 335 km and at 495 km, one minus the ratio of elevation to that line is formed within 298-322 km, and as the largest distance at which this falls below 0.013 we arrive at 320 km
